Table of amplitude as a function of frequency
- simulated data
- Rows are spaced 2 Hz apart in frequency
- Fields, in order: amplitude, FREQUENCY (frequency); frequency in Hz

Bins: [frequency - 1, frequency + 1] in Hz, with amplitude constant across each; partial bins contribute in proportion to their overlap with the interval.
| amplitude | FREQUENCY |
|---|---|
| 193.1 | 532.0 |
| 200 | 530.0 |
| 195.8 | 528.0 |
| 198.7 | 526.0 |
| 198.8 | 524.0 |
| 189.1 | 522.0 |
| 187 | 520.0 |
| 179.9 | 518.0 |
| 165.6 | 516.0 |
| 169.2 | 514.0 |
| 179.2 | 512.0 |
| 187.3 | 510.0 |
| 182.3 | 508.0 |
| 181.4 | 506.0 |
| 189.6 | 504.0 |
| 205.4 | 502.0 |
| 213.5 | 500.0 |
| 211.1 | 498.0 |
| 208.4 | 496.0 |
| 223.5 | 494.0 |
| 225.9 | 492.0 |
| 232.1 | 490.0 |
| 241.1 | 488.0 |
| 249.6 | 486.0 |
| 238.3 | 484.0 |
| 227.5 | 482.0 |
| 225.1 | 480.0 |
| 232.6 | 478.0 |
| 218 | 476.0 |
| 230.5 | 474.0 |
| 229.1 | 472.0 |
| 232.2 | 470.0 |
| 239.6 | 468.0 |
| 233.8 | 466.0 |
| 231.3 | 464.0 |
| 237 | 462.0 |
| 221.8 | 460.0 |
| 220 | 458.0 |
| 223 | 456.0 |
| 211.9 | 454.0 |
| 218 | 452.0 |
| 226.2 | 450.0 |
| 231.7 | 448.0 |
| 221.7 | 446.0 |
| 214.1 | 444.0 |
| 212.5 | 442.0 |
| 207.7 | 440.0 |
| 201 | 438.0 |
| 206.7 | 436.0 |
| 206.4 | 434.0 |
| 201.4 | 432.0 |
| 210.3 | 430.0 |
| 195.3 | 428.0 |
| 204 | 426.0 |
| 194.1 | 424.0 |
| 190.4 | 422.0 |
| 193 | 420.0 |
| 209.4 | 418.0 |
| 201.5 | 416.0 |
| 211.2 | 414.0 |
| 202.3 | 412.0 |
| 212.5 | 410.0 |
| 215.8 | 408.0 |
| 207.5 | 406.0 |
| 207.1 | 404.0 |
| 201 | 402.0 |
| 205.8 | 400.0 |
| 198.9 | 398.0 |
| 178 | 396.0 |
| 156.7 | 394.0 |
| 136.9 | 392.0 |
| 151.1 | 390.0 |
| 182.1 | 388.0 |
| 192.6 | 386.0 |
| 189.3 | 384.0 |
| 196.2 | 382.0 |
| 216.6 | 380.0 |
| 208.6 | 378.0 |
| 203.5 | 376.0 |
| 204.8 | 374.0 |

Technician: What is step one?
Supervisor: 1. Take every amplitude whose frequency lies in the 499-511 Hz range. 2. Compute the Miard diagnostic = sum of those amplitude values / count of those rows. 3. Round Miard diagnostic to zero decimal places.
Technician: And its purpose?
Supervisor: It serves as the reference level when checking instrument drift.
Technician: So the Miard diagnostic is 193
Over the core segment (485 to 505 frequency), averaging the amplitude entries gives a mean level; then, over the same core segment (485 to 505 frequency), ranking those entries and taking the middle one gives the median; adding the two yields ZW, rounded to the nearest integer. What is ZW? 439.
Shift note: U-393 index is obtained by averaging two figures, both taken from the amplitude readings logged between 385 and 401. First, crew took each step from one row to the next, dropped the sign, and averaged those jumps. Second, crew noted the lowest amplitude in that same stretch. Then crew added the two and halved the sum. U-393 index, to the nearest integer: 77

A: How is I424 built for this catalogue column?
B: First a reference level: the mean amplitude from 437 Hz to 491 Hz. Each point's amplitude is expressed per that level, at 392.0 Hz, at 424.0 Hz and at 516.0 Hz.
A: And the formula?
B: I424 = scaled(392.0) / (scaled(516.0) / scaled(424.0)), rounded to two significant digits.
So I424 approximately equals 0.71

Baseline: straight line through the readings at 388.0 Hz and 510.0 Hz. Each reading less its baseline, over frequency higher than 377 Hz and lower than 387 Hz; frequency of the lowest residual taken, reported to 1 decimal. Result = 384.0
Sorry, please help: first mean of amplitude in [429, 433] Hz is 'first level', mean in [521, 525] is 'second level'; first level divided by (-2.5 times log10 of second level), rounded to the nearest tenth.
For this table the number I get -36.0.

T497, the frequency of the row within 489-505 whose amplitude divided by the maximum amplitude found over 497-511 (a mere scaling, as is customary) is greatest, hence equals 490.0 Hz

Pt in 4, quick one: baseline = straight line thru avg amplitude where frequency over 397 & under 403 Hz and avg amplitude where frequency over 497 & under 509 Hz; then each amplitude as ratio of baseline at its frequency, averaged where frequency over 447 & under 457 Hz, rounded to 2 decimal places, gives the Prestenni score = 1.11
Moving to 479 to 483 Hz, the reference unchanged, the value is 1.14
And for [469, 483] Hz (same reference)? 1.15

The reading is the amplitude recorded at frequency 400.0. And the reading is 205.8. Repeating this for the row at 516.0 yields 165.6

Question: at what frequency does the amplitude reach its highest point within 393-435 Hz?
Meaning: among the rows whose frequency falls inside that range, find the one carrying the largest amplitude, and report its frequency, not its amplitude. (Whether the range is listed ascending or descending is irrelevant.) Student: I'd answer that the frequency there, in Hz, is 408.0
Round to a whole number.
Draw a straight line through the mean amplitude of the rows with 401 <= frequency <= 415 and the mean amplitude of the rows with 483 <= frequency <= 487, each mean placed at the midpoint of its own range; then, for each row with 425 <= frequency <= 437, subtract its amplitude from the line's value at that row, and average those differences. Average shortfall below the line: 15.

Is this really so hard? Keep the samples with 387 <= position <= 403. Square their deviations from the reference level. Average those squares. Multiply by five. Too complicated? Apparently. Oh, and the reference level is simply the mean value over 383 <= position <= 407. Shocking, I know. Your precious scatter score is 3164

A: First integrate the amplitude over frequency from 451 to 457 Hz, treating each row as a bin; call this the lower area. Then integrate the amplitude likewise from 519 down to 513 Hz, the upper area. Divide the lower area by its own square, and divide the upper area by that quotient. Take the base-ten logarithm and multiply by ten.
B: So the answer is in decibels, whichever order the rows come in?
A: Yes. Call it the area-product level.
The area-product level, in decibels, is 61.3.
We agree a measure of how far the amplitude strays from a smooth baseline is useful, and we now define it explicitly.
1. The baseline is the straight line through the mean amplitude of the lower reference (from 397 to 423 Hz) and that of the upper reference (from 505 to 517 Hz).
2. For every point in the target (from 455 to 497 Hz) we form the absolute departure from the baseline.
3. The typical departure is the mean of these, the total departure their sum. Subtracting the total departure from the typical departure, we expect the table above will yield -855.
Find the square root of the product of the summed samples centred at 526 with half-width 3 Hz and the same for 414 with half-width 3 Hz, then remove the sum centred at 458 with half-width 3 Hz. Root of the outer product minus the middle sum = -61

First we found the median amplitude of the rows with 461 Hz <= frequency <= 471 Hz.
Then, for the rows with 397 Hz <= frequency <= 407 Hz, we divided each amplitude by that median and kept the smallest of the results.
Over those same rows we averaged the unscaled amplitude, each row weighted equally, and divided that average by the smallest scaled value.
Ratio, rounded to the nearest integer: 240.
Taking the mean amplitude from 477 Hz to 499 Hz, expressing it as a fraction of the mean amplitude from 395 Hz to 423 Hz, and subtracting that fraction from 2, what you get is 0.87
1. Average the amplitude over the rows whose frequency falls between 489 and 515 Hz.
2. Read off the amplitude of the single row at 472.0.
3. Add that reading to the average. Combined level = 430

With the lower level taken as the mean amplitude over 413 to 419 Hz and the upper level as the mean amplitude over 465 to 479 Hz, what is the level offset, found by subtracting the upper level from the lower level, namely -23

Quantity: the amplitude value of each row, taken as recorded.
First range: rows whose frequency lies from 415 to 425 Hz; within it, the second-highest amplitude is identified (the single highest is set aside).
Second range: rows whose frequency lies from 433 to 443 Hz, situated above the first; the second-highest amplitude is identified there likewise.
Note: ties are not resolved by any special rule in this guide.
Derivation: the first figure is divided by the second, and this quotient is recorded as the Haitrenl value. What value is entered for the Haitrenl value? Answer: 0.97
